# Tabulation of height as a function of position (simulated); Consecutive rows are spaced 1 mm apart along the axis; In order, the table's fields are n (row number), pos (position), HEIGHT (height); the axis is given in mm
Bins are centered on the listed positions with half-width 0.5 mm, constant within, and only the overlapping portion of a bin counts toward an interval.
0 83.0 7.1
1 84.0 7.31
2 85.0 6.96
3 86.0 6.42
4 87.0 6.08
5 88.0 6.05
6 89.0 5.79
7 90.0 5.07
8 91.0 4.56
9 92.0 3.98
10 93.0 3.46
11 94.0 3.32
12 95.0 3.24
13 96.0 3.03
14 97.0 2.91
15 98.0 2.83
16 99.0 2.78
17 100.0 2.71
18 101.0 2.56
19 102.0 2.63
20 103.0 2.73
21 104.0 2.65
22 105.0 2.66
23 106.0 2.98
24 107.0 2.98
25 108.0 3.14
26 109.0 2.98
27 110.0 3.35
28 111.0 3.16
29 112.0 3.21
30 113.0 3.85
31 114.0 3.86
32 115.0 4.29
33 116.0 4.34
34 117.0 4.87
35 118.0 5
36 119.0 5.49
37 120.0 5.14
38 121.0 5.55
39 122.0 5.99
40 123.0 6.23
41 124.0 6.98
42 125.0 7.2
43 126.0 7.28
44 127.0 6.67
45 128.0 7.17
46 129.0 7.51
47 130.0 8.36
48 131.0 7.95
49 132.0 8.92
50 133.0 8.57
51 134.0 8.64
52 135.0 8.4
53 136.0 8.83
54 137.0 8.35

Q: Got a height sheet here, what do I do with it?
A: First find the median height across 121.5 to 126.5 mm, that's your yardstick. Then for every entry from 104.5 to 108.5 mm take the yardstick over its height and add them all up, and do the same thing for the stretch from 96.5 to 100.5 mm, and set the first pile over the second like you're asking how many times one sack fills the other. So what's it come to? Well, 1.0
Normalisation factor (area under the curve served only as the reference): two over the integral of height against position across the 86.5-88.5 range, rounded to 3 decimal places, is 0.165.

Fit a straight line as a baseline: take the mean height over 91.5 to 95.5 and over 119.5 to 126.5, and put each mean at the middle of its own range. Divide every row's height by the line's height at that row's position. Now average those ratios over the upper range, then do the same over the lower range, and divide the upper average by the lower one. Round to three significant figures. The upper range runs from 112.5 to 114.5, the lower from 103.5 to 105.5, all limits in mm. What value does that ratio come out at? 1.22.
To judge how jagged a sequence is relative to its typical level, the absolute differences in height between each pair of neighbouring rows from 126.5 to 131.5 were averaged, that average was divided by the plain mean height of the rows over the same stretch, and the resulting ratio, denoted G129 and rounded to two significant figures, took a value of 0.070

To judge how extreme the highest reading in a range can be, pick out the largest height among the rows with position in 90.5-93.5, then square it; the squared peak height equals 21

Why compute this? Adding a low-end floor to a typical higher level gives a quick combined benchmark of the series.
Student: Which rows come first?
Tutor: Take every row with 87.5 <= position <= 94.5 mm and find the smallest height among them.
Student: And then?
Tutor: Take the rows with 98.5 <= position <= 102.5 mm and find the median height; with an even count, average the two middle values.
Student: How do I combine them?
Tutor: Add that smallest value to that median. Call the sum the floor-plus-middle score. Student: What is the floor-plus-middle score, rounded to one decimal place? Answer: 6.0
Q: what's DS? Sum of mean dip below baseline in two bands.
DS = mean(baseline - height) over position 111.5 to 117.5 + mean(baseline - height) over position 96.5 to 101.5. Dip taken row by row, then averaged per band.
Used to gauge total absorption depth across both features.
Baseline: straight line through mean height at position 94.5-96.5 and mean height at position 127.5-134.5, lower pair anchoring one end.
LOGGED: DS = 3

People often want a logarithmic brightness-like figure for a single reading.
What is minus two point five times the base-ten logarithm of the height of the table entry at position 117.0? -1.7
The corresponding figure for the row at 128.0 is -2.1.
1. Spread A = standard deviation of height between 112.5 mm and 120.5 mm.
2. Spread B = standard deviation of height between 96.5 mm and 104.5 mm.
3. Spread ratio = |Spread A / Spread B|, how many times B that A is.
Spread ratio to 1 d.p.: 5.4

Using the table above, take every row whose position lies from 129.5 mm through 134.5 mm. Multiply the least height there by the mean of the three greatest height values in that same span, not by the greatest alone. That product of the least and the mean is 69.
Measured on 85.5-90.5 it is 31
